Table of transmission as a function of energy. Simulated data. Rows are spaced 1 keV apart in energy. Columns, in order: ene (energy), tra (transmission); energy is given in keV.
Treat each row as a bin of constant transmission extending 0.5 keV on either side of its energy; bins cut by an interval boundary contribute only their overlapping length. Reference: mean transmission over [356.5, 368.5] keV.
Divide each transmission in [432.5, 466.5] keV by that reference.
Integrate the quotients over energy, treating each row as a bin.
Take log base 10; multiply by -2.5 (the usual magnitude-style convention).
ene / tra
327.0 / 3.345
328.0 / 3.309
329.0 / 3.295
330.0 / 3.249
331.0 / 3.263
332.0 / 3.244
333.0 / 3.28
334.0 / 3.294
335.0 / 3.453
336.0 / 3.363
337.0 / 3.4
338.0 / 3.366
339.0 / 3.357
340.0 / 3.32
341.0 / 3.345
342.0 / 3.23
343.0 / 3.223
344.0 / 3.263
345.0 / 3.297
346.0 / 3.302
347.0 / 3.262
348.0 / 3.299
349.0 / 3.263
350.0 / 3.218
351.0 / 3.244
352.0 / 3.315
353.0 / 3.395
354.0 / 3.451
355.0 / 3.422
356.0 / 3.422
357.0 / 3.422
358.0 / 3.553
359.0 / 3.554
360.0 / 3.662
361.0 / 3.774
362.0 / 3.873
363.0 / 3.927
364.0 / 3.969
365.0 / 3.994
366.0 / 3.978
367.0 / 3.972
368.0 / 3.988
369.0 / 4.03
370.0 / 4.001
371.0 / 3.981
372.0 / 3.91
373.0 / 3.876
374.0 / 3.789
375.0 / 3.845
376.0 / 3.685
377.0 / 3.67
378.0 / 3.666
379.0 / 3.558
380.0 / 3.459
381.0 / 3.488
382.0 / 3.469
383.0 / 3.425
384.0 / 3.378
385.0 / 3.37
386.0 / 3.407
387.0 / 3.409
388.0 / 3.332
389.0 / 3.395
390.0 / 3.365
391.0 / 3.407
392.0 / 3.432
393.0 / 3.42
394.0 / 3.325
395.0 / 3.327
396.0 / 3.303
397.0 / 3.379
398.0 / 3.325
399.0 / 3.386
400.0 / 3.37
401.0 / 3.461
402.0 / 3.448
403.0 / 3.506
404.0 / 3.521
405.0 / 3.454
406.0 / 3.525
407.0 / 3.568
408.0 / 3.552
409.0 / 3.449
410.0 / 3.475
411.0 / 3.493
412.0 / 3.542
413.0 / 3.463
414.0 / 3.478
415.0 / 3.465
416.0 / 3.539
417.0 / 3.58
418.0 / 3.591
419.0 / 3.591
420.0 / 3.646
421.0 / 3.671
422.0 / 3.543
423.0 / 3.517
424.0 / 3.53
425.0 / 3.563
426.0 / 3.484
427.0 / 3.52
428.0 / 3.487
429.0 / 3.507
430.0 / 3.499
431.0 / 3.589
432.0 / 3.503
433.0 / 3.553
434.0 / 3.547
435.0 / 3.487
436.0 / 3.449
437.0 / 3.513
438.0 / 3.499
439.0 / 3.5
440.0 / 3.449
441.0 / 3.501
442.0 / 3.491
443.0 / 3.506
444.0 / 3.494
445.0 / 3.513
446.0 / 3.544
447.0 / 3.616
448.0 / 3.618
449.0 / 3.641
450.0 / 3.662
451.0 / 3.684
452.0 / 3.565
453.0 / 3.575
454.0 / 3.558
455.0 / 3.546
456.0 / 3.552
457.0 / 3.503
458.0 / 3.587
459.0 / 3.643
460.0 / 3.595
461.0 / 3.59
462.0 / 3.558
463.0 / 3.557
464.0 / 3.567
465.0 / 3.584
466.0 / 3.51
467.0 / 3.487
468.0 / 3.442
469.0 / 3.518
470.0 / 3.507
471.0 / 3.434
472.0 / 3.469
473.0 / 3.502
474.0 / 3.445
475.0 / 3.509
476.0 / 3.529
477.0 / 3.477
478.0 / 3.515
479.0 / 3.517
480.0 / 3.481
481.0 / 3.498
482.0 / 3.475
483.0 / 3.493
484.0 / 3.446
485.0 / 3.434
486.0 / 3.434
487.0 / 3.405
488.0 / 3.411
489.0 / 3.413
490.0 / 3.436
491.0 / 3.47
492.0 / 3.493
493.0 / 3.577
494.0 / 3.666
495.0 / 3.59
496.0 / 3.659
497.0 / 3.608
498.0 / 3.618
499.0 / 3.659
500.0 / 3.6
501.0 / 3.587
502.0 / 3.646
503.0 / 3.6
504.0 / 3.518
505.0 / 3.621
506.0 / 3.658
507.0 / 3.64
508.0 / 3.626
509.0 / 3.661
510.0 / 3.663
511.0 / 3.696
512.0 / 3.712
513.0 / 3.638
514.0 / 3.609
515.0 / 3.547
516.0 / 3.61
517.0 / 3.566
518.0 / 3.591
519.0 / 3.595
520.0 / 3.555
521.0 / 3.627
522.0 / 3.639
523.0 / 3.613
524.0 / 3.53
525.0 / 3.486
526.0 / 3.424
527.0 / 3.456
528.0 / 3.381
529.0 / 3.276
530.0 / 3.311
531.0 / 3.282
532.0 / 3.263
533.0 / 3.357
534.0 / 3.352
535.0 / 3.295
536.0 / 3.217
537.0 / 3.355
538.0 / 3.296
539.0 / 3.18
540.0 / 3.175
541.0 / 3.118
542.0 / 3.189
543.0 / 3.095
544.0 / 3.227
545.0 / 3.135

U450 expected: -3.8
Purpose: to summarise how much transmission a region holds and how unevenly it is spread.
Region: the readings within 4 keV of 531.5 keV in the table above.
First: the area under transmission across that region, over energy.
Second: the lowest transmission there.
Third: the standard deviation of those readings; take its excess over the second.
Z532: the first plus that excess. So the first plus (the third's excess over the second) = 23.3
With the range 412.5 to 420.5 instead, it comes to 25.0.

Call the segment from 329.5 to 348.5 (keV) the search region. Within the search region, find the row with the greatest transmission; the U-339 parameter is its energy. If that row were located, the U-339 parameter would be 335.0 keV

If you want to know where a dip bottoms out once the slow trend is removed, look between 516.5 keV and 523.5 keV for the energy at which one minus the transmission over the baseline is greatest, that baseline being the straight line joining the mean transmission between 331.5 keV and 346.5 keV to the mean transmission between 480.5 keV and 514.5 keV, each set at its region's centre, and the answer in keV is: 520.0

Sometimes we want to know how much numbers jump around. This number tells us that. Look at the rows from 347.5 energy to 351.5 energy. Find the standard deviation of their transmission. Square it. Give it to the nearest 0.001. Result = 0.001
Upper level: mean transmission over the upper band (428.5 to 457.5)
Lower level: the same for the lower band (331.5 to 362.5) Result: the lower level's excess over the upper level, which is -0.16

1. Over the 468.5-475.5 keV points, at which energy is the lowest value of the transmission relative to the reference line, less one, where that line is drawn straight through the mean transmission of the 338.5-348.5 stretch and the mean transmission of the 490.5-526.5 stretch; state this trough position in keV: 471.0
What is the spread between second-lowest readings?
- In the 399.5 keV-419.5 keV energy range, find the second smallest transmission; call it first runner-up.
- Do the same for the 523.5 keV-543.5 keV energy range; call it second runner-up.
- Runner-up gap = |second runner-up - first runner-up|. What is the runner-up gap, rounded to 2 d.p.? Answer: 0.33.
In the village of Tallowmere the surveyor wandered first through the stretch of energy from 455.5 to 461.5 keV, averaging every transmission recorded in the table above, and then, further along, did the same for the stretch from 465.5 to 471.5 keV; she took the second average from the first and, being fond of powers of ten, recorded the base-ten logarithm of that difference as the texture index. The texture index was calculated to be -1.0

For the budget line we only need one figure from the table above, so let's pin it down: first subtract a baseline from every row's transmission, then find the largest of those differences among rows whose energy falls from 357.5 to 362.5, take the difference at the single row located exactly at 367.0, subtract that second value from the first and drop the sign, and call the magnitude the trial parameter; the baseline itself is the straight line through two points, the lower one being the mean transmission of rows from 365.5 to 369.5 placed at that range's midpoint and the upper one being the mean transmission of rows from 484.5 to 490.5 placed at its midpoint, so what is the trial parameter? 0.123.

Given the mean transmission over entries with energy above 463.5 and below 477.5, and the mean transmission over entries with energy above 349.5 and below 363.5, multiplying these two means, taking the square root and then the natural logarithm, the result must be 1.255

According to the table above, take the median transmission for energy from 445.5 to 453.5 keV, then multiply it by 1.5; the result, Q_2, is 5.4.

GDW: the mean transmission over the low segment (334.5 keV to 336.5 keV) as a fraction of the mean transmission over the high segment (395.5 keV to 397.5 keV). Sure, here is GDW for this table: 1.02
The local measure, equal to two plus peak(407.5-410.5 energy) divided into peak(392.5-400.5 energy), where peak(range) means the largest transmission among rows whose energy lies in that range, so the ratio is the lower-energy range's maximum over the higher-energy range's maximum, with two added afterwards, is 2.96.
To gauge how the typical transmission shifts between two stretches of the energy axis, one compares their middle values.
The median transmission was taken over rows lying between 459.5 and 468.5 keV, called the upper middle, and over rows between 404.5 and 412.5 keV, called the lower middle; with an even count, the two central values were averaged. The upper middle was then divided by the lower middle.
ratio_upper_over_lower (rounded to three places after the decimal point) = 1.014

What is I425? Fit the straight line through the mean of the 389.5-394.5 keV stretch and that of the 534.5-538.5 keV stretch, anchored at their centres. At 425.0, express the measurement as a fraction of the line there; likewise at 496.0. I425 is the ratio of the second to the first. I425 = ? 1.04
